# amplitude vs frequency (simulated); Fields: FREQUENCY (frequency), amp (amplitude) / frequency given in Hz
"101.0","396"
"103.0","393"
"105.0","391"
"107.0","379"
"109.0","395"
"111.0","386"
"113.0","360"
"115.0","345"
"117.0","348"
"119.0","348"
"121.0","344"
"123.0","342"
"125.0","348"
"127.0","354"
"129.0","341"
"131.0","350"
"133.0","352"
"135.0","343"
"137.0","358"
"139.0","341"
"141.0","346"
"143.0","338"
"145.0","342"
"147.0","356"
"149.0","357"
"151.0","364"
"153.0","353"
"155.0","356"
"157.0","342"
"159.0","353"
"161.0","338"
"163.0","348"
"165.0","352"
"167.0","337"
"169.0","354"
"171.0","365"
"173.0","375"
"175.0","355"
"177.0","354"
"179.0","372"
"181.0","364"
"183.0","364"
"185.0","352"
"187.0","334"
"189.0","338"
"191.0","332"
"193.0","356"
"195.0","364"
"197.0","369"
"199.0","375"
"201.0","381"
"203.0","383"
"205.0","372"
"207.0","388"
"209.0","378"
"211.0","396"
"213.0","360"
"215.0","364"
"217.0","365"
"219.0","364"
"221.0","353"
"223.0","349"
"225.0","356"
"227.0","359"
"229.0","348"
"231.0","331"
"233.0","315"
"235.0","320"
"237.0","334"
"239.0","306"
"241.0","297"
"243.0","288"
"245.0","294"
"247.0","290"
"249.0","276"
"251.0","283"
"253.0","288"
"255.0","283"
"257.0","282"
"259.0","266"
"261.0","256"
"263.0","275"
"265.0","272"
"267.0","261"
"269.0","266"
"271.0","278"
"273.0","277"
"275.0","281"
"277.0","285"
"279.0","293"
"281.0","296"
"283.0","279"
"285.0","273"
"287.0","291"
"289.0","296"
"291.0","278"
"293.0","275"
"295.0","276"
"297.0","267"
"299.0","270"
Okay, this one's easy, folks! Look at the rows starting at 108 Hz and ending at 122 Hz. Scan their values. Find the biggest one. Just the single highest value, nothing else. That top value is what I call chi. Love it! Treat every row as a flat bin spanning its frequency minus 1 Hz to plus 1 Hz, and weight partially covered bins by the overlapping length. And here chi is 395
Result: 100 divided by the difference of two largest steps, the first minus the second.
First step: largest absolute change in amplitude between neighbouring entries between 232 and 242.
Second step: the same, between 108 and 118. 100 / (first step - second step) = 50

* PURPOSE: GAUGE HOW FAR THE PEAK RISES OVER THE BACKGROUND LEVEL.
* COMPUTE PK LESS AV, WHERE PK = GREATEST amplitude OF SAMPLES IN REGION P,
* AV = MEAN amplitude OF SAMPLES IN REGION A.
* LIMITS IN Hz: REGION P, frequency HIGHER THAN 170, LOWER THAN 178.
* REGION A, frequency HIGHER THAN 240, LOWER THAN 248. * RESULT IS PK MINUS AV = 83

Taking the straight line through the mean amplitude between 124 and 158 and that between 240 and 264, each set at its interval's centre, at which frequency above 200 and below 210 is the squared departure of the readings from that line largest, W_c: 207.0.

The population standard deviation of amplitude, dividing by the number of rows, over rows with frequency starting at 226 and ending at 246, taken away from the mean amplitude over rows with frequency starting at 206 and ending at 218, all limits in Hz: 353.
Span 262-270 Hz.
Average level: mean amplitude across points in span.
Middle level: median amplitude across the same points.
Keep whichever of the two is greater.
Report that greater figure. 269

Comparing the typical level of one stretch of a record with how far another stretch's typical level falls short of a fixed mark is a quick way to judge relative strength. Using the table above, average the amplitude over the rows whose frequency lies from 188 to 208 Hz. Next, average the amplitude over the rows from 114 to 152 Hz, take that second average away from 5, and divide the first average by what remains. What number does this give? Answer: -1.07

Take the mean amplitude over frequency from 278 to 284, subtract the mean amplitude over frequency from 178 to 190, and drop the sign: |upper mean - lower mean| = 65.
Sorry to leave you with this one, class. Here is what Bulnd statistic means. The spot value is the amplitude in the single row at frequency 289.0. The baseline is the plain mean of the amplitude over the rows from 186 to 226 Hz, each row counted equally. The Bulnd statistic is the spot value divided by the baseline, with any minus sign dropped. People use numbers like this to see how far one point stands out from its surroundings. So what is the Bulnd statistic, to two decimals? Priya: 0.81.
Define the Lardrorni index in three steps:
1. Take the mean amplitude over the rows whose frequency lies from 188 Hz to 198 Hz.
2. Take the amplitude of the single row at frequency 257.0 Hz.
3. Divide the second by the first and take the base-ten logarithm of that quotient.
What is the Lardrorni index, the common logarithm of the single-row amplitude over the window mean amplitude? -0.10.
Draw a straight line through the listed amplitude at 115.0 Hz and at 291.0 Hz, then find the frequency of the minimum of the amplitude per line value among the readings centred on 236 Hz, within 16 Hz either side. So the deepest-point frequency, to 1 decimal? 249.0 Hz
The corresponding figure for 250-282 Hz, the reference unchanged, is 261.0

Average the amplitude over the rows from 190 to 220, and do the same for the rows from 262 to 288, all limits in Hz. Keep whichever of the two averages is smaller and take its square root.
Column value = 16.7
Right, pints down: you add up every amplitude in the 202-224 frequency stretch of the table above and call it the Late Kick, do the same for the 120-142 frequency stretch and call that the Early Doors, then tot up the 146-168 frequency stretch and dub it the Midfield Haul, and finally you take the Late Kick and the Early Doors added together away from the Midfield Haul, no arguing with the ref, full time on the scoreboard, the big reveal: -4035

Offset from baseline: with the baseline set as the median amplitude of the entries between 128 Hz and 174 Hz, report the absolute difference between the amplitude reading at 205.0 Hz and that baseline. 20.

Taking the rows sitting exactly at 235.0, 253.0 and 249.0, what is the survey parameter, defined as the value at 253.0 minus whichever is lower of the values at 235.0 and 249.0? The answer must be 12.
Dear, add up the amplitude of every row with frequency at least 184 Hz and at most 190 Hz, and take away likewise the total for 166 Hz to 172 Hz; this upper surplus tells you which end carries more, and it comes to -32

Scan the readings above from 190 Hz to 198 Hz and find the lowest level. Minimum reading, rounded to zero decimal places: 332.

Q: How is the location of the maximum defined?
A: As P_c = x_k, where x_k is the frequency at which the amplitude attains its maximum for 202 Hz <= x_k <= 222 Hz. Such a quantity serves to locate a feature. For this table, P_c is 211.0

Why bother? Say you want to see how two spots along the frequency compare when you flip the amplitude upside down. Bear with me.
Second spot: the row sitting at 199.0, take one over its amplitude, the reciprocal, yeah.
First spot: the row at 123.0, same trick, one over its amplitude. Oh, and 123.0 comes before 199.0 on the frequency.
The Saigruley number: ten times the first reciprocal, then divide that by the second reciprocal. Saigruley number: 11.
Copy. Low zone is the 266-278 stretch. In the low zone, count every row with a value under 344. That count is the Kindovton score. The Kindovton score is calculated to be 6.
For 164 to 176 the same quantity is 1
